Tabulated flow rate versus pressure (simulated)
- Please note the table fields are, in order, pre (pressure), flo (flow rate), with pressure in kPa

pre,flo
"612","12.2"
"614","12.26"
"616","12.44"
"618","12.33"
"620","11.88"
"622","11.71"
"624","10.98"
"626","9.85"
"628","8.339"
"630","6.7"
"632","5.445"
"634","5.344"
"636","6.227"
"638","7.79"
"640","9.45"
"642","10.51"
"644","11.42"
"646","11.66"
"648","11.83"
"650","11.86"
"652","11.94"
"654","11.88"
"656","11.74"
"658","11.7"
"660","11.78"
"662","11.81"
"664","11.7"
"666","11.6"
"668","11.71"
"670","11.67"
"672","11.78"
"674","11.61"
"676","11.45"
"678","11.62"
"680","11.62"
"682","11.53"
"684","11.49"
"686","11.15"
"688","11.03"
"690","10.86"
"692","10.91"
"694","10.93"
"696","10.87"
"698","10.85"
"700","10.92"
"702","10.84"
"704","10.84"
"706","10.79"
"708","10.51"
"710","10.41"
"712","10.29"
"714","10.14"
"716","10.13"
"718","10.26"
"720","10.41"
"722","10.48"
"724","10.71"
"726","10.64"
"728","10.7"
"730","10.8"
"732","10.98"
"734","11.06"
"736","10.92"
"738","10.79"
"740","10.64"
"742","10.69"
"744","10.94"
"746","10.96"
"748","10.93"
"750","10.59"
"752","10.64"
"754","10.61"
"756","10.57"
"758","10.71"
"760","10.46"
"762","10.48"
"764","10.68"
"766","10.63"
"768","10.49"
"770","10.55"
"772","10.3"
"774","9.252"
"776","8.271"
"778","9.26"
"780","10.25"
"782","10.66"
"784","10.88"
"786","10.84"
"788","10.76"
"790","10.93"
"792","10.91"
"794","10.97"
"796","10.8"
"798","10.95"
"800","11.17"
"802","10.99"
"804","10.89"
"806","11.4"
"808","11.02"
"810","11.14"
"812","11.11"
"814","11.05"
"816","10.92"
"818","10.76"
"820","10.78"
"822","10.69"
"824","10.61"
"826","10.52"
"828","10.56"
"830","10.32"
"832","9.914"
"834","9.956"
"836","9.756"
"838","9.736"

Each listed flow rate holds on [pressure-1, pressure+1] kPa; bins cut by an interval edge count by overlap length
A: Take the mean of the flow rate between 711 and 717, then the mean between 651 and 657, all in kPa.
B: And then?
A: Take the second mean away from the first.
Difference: -1.7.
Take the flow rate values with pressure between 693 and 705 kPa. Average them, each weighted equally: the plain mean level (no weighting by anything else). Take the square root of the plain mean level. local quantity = 3.298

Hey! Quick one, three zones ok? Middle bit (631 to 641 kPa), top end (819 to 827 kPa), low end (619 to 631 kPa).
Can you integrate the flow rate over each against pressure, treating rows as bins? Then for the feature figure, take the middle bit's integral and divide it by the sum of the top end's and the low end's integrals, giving 0.34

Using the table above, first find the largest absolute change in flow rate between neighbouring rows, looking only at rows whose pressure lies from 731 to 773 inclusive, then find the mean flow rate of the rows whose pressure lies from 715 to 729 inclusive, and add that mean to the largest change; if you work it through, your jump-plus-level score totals 10.8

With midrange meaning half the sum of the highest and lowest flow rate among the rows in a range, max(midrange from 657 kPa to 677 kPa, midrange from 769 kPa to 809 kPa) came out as 11.6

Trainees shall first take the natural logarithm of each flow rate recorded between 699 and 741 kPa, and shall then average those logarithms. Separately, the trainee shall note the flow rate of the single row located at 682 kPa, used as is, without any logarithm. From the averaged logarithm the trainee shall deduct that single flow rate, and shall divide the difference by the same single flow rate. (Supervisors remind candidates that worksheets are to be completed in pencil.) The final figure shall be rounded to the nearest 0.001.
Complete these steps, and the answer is -0.795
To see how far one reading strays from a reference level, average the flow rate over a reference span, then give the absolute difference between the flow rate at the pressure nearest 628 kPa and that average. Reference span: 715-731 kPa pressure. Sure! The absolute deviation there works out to 2.18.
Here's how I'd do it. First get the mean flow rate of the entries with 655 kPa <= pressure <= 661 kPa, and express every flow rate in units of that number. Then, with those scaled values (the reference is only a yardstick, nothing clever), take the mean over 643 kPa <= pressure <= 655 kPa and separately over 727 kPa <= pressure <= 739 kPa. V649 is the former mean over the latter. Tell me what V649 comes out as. 1.082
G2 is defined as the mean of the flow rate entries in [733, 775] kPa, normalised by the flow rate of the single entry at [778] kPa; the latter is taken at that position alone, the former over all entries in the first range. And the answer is 1.15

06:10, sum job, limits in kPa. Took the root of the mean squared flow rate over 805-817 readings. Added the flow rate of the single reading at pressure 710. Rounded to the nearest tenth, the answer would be 21.5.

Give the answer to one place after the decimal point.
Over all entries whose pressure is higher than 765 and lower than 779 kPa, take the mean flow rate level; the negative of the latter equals -9.8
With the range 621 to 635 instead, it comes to -8.3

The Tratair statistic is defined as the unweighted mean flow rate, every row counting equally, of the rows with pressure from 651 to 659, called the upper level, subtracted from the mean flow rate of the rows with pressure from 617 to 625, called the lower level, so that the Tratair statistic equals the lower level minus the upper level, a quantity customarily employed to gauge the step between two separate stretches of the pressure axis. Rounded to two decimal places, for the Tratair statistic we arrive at -0.09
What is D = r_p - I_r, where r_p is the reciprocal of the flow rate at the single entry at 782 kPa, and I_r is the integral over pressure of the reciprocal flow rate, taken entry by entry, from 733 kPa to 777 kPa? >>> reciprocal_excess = -4.11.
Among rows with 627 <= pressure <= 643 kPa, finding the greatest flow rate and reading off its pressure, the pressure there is 642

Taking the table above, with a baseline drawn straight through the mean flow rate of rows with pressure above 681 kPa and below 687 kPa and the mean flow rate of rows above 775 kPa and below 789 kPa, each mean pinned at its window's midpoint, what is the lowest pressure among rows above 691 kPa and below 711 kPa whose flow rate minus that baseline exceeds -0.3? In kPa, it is 700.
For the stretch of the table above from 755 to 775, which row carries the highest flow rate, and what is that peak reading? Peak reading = 10.71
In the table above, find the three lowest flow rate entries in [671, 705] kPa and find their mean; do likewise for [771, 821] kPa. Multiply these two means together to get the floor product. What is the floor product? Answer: 97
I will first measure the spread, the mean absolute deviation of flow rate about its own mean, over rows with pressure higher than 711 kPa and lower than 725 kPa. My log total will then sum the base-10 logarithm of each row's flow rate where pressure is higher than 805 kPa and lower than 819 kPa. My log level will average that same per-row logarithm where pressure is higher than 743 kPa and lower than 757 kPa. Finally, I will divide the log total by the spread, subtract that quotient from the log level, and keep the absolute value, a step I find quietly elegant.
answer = 44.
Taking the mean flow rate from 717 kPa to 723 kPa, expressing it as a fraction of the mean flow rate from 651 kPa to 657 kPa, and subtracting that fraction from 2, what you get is 1.12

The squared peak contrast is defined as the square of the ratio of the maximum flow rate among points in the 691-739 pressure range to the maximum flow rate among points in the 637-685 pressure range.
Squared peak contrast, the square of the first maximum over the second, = 0.86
